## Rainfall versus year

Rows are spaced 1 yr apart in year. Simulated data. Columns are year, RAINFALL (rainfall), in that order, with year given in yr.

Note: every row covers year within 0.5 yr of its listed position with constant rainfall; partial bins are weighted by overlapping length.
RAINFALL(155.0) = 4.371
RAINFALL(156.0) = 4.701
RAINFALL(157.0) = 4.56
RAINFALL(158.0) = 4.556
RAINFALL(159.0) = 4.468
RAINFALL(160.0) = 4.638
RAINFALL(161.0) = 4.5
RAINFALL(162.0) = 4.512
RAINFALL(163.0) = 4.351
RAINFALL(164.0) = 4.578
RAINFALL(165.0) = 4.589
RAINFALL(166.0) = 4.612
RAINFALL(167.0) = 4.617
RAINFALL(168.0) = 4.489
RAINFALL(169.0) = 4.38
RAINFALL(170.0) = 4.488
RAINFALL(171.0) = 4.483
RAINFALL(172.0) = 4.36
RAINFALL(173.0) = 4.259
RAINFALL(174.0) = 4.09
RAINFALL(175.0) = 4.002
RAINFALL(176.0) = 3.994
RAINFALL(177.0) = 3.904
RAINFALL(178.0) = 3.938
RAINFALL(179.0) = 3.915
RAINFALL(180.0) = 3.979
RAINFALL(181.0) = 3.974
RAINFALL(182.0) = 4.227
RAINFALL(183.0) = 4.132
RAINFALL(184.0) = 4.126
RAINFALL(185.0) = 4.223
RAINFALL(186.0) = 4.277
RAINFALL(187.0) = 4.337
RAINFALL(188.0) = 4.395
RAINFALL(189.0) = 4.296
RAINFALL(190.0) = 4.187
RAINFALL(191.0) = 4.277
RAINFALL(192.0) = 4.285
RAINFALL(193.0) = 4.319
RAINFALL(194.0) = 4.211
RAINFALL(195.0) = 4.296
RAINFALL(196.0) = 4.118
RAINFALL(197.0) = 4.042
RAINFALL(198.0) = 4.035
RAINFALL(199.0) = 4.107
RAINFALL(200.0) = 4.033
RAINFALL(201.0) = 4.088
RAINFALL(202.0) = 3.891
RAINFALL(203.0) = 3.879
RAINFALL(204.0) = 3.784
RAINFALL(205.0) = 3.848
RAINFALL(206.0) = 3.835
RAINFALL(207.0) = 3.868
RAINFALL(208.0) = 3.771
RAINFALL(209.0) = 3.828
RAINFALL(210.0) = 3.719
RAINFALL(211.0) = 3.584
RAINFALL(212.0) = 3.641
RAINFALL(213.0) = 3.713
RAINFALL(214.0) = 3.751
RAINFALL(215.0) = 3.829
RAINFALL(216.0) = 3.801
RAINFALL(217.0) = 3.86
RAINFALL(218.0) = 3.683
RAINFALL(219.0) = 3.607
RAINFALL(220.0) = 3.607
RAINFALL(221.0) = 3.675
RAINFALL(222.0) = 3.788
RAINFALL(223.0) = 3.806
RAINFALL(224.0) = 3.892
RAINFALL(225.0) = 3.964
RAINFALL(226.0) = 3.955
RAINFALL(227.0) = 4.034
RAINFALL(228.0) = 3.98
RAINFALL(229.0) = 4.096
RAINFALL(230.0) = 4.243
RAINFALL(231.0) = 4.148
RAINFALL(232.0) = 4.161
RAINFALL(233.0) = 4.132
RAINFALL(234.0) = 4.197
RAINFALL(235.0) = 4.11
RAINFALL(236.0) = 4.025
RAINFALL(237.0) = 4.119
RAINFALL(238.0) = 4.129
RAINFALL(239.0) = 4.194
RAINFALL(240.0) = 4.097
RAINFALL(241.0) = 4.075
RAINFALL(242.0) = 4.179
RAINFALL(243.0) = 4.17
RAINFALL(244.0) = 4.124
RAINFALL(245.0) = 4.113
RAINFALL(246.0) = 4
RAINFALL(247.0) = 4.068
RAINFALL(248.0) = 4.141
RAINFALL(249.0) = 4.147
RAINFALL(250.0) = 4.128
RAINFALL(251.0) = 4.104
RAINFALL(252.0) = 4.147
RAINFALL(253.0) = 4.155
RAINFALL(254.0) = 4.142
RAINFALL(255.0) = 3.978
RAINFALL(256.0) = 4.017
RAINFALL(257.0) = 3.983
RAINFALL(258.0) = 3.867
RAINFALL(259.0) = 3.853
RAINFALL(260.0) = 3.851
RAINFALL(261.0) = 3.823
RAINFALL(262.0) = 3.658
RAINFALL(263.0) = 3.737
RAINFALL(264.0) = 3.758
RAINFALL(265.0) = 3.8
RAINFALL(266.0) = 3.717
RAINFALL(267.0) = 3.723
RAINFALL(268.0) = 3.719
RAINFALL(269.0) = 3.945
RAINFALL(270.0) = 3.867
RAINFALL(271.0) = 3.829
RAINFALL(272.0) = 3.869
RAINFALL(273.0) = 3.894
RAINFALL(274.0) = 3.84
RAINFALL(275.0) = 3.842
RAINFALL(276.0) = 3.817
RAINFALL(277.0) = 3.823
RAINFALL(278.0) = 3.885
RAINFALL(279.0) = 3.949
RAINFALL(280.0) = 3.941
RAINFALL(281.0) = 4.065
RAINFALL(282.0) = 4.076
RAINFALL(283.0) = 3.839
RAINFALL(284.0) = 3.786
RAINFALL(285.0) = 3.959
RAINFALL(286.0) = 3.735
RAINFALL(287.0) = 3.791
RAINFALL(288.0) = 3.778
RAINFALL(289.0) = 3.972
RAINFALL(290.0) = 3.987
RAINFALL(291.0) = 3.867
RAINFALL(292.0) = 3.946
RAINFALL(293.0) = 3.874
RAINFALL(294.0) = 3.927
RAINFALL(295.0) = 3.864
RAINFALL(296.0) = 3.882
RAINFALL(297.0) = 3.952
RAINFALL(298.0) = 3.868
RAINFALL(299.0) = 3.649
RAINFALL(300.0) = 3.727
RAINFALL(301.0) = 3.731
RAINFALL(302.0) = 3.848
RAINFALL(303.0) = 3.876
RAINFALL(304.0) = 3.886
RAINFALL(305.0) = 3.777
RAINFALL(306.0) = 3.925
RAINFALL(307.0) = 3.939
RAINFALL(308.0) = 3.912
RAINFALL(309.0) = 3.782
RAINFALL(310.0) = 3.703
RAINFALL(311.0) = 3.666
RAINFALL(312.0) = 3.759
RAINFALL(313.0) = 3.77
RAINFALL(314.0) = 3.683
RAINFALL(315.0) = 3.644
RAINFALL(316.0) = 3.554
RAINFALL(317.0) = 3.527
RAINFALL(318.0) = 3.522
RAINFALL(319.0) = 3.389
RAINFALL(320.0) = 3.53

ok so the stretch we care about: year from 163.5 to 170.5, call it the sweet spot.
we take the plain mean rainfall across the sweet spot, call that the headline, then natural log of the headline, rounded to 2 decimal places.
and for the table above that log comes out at 1.51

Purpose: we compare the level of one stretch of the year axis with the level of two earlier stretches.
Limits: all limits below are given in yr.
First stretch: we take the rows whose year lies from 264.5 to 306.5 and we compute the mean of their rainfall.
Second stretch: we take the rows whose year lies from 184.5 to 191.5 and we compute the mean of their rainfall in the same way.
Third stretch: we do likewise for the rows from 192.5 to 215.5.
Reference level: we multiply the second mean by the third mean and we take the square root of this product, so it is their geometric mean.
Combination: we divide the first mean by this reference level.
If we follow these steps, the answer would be 0.941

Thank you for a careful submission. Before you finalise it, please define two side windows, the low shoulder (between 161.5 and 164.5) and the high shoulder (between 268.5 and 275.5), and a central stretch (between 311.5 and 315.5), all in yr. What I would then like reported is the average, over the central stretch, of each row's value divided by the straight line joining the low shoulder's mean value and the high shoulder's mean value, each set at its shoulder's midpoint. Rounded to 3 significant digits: 1.02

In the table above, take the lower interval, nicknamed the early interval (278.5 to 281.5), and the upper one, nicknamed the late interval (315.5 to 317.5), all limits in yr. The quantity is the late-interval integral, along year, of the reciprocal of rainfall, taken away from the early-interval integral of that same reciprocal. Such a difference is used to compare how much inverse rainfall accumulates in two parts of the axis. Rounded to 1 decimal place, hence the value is 0.2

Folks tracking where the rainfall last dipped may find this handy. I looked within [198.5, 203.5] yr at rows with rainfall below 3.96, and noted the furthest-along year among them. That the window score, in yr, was 203.0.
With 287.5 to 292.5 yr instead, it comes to 292.0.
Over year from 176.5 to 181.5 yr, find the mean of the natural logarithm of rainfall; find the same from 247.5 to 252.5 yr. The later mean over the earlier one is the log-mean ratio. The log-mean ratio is 1.03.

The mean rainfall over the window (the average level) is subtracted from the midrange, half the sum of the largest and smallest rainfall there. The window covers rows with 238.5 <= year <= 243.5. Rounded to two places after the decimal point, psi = -0.01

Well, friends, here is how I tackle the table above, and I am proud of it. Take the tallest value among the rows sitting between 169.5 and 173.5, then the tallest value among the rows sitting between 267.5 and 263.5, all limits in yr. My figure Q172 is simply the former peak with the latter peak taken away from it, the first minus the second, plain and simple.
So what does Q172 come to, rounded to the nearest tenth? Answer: 0.7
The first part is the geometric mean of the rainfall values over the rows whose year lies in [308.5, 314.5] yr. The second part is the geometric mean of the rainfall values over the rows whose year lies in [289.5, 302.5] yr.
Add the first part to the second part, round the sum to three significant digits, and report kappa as 7.58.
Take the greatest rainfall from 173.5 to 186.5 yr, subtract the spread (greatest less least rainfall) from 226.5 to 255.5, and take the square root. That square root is 2.00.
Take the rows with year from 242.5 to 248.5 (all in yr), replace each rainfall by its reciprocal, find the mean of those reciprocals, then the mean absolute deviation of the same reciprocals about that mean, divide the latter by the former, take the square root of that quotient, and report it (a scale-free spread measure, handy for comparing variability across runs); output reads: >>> 0.11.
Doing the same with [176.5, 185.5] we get 0.17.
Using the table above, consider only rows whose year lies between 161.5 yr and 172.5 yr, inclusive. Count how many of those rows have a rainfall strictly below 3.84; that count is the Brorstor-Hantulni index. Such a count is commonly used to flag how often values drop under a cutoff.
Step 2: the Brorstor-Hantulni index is 0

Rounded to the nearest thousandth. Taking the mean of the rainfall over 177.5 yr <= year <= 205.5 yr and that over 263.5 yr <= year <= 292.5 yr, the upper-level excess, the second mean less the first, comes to -0.252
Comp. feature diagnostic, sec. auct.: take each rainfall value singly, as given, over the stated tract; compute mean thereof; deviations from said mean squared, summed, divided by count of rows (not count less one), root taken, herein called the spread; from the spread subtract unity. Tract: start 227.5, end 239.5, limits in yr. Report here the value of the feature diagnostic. -0.931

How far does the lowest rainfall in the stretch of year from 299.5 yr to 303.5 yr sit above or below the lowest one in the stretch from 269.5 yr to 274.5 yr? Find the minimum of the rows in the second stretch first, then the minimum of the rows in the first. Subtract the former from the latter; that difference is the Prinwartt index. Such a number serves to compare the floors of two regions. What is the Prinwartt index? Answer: -0.10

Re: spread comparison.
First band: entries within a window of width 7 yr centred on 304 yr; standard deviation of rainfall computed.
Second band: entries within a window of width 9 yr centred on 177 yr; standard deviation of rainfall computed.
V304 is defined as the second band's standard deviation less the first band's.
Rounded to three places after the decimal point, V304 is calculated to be 0.033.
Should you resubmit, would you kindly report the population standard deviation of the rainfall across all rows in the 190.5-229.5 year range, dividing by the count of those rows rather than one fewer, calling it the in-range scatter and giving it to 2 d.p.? 0.20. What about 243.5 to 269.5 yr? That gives 0.17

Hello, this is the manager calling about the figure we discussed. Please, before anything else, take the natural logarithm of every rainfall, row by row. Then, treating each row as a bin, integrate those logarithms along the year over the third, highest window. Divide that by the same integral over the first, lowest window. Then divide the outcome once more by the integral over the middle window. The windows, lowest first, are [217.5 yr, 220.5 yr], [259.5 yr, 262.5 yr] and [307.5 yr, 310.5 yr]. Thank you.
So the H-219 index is 0.260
